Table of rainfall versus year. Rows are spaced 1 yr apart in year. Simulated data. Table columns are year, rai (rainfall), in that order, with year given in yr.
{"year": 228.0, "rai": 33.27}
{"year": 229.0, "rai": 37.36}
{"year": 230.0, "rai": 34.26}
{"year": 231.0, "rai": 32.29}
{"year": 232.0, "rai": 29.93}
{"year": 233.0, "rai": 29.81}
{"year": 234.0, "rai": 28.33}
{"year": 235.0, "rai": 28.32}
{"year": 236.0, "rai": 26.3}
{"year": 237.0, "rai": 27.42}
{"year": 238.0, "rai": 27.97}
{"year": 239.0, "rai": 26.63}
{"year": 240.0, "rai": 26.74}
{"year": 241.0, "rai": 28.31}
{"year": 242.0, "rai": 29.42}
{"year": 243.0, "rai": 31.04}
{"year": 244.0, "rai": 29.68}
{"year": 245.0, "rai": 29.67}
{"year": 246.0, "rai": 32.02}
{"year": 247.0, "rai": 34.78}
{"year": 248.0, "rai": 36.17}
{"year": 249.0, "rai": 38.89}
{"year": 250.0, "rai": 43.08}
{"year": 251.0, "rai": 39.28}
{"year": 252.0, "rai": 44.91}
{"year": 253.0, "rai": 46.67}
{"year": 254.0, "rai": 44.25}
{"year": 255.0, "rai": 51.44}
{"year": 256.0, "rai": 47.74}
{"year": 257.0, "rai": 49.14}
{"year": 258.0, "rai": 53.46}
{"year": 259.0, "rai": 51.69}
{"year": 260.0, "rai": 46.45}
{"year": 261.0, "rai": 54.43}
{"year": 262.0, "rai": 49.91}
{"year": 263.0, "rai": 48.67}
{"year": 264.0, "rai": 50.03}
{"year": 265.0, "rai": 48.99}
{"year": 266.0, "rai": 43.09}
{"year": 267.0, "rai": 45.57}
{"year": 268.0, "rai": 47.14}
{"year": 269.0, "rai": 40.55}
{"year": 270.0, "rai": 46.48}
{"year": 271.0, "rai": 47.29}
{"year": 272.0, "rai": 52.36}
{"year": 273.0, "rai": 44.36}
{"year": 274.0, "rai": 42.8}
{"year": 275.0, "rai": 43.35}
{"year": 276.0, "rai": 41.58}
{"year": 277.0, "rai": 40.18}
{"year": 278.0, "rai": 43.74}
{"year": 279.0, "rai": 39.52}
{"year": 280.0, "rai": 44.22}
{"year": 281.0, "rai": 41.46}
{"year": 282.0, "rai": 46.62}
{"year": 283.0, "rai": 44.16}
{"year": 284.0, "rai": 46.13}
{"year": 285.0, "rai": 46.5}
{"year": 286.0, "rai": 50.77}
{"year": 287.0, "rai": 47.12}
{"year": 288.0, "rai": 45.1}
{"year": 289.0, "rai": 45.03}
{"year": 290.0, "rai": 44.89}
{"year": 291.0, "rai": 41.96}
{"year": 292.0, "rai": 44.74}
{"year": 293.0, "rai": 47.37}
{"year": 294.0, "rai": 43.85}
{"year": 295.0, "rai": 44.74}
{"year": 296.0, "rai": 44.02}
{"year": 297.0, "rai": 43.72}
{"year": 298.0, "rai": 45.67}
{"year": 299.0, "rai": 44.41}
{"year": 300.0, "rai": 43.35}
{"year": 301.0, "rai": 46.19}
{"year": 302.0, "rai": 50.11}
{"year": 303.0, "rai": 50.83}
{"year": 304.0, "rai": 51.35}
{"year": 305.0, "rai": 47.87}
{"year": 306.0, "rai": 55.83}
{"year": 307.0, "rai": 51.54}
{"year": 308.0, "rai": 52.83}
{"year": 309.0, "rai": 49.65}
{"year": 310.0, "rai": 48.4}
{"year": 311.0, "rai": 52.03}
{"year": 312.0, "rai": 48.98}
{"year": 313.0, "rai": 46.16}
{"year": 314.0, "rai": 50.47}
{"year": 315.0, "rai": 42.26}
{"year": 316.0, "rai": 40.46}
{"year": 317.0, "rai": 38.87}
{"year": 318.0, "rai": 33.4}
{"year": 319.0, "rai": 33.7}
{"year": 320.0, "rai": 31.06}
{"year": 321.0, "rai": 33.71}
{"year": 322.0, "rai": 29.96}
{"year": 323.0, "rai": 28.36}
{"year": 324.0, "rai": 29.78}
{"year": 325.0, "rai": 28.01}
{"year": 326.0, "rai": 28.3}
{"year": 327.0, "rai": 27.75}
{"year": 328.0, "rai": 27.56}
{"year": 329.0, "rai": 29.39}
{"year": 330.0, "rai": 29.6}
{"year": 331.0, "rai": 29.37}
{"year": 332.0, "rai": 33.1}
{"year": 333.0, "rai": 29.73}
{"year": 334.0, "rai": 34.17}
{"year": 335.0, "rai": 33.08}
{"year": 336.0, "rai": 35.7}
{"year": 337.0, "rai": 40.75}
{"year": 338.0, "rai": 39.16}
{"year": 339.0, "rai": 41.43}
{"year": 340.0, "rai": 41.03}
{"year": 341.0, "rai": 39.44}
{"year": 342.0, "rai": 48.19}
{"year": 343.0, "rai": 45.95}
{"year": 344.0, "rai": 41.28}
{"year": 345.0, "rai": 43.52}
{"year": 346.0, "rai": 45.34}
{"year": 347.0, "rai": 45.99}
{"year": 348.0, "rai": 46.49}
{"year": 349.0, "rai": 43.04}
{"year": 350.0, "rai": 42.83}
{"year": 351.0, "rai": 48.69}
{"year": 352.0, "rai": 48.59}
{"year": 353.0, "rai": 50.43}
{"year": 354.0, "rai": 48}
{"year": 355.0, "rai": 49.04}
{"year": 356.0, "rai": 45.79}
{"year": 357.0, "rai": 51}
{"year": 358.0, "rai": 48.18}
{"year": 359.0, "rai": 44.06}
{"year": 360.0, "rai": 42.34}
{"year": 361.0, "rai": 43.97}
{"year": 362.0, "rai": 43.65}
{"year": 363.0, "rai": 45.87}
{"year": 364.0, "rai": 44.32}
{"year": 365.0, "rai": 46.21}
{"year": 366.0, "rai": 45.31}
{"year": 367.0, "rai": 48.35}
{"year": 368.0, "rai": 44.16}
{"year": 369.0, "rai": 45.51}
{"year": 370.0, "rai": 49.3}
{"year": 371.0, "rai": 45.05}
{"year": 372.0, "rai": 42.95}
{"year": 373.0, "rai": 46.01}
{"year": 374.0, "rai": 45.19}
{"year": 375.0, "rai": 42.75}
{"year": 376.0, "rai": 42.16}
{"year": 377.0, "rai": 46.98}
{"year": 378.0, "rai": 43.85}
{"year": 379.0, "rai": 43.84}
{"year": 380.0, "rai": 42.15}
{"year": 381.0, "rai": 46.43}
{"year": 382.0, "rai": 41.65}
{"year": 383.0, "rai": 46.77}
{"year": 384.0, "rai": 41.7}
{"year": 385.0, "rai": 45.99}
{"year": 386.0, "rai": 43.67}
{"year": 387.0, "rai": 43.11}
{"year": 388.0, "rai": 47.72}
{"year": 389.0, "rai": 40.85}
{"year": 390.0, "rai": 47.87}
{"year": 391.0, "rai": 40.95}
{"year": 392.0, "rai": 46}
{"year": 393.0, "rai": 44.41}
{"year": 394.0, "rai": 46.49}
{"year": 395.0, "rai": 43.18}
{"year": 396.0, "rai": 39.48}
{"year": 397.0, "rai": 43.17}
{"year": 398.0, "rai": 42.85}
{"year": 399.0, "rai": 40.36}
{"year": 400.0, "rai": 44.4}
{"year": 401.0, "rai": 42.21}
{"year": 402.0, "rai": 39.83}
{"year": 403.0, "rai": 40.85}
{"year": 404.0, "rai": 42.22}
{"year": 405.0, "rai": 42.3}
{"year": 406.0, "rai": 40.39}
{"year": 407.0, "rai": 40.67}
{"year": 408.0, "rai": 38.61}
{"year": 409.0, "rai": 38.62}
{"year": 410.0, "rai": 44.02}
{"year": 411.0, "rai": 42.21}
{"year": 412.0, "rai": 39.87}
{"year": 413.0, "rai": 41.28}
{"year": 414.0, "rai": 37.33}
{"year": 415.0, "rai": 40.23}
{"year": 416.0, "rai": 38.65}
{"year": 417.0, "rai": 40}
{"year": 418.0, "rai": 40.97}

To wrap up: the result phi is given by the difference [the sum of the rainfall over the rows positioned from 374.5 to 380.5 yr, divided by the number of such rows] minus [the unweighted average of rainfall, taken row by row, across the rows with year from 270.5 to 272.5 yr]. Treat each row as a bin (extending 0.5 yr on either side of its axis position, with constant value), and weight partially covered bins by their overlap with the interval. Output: -6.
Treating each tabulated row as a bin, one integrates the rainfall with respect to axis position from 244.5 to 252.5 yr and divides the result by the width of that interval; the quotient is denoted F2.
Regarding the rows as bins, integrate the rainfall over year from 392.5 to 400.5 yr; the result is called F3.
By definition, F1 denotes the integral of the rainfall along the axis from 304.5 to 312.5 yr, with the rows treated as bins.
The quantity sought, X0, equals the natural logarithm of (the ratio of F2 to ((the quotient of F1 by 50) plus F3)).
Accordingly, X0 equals -2.24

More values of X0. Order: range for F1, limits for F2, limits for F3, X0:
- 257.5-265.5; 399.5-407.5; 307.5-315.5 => -2.26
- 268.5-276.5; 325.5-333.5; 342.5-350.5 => -2.51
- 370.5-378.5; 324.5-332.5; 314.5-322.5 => -2.30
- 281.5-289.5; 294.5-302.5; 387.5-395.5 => -2.09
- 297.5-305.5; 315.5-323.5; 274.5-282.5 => -2.34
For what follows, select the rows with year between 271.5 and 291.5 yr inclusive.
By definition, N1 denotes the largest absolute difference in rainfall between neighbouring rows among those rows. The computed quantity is 8.0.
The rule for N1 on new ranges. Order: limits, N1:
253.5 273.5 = 8.0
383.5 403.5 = 7.0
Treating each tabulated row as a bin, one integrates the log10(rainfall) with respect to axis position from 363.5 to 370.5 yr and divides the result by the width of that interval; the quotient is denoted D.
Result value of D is 1.66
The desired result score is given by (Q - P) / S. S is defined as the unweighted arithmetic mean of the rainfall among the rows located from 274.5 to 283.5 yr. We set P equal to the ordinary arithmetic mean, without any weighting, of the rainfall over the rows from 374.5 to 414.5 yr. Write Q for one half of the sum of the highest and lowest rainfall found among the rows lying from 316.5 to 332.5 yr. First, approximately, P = 43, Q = 33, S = 43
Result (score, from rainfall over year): -0.2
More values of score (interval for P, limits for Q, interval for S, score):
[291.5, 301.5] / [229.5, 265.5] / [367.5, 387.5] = -0.1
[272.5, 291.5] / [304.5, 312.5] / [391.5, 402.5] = 0.2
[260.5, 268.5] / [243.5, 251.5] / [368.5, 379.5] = -0.3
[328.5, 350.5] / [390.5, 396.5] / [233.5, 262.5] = 0.1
